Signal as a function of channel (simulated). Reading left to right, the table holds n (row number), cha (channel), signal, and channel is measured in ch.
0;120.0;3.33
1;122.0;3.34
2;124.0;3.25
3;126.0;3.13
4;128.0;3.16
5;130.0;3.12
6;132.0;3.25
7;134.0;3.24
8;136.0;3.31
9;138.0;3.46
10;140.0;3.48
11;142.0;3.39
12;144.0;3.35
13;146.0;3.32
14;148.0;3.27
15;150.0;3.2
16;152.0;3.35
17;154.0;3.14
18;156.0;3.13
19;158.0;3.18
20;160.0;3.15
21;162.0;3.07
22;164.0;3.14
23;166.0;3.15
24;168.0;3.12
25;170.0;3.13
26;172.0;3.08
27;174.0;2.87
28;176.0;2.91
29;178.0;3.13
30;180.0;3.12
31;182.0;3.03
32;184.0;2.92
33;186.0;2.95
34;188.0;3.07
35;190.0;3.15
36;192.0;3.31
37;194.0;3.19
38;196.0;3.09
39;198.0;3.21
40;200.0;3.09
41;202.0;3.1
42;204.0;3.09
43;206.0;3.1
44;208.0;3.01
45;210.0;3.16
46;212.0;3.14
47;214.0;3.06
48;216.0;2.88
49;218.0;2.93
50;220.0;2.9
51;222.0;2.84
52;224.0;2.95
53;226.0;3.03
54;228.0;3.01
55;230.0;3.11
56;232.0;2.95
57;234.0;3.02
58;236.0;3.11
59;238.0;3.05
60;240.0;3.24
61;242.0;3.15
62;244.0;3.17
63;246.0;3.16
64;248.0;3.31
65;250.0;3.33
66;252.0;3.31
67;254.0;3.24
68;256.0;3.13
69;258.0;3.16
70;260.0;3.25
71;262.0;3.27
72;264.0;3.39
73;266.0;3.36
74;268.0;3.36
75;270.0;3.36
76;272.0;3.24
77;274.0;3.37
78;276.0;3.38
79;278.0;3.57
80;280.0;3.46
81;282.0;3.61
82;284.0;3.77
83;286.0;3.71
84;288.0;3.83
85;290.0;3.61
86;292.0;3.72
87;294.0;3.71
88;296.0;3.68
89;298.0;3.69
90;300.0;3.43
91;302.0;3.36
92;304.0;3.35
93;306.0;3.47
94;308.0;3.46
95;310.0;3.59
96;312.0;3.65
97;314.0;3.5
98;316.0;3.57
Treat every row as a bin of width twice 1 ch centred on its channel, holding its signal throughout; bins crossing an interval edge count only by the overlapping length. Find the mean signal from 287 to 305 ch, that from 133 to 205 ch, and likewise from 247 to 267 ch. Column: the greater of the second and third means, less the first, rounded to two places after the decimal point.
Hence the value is -0.32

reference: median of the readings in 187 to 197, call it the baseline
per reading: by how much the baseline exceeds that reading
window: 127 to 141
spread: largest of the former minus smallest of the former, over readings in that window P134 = 0.36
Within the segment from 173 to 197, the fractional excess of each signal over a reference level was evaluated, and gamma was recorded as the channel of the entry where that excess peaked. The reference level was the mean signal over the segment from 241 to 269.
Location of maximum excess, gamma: 192.0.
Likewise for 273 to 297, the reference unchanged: 288.0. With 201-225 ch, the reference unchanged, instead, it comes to 210.0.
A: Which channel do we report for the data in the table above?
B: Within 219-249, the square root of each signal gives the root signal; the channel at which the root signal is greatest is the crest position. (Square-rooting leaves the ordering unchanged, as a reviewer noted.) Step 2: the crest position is 248.0 ch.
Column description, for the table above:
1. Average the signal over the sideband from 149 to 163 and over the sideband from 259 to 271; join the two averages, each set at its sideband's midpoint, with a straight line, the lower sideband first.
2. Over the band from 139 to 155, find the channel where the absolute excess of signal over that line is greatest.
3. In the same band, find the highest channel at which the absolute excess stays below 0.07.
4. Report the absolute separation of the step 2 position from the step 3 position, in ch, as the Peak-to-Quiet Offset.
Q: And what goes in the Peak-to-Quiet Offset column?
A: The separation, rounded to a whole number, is 14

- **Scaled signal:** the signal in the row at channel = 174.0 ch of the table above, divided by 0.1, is 28.7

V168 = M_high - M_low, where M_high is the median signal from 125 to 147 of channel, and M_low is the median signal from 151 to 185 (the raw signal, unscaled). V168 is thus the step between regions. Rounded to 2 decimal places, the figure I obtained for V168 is 0.18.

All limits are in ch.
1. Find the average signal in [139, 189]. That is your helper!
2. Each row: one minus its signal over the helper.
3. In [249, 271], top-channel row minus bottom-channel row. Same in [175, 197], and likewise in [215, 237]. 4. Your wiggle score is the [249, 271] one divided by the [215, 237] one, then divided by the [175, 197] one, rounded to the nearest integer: -2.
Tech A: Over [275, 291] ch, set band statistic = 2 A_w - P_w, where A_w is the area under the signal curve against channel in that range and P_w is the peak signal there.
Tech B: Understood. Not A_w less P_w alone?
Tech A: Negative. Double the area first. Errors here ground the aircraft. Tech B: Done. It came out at 112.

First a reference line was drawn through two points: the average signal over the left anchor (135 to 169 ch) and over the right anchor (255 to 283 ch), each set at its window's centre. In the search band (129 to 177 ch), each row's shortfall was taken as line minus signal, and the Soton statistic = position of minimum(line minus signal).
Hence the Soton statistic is 140.0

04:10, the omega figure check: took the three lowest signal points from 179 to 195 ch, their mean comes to 2.97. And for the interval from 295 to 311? 3.38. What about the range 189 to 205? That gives 3.09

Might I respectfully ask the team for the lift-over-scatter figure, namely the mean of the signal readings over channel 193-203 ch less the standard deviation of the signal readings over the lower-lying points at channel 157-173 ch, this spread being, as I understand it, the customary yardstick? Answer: 3.10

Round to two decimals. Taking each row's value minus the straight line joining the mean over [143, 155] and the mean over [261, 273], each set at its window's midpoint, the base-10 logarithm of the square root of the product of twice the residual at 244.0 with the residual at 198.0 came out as -0.80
